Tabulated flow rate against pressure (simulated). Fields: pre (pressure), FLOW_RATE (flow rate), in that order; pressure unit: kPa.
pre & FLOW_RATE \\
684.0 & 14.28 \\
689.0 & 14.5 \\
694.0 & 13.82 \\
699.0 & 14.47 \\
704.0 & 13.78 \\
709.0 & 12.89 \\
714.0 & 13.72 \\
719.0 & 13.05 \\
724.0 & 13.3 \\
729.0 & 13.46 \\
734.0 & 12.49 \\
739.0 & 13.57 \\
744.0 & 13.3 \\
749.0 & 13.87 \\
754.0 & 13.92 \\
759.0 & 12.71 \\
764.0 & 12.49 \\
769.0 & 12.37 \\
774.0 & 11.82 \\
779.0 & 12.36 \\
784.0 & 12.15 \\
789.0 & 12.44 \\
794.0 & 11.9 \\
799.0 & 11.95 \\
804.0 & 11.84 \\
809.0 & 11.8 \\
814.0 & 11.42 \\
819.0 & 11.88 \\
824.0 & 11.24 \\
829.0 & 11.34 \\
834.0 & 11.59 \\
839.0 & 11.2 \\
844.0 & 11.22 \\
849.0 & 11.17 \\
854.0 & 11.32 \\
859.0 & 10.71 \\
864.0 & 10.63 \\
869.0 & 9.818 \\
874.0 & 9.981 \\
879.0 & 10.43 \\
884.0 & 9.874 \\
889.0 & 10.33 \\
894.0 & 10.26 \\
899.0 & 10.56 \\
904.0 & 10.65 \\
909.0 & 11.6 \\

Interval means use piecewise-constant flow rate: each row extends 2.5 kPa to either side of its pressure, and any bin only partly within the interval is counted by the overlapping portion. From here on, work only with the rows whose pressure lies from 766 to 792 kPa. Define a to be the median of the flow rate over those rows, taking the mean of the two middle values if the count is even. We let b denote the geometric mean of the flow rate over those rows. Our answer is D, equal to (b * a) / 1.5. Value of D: 101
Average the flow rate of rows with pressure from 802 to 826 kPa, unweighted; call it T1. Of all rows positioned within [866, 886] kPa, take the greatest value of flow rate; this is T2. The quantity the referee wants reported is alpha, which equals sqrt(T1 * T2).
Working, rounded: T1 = 11.6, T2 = 10.43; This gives 11.0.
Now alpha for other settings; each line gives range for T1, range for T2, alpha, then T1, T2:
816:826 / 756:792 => 12.1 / 11.6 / 12.71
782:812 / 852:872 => 11.7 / 12.0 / 11.32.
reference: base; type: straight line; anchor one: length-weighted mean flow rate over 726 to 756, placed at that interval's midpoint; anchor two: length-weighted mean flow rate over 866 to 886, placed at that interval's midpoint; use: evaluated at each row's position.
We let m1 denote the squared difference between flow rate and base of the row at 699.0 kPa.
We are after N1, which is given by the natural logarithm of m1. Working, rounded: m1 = 0.000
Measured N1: -10.2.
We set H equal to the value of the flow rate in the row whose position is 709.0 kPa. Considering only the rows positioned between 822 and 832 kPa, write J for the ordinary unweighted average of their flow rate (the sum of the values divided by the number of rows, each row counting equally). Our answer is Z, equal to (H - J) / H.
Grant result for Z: 0.12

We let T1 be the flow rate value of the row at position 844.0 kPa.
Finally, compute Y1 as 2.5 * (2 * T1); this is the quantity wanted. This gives 56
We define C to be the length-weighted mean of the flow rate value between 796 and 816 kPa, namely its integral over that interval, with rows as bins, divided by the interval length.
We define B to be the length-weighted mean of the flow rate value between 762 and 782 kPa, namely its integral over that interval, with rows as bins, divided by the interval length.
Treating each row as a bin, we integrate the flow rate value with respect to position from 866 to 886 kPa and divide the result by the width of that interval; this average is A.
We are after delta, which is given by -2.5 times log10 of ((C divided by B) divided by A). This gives 2.55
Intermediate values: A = 10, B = 12.3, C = 11.8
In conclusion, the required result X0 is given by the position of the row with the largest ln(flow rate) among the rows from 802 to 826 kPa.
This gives 819.0 kPa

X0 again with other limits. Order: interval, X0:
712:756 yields 754.0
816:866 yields 819.0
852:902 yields 854.0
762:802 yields 764.0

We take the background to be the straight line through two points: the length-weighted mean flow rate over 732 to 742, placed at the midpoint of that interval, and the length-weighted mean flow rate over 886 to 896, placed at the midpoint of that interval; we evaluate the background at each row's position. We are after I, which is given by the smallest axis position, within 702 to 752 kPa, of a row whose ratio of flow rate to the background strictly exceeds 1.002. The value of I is 704.0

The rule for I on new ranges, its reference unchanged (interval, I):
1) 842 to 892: 844.0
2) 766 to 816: 779.0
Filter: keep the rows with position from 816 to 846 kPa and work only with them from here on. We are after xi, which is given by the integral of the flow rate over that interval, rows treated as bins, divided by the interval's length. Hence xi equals 11.4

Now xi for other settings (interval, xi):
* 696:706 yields 14.1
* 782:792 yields 12.3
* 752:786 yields 12.5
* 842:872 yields 10.8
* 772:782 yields 12.1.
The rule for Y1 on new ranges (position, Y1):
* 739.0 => 68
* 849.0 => 56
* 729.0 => 67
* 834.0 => 58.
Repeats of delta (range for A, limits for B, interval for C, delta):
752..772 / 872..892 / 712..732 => 2.47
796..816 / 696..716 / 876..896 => 3.00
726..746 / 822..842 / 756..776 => 2.71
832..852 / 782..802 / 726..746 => 2.54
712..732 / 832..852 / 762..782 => 2.72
